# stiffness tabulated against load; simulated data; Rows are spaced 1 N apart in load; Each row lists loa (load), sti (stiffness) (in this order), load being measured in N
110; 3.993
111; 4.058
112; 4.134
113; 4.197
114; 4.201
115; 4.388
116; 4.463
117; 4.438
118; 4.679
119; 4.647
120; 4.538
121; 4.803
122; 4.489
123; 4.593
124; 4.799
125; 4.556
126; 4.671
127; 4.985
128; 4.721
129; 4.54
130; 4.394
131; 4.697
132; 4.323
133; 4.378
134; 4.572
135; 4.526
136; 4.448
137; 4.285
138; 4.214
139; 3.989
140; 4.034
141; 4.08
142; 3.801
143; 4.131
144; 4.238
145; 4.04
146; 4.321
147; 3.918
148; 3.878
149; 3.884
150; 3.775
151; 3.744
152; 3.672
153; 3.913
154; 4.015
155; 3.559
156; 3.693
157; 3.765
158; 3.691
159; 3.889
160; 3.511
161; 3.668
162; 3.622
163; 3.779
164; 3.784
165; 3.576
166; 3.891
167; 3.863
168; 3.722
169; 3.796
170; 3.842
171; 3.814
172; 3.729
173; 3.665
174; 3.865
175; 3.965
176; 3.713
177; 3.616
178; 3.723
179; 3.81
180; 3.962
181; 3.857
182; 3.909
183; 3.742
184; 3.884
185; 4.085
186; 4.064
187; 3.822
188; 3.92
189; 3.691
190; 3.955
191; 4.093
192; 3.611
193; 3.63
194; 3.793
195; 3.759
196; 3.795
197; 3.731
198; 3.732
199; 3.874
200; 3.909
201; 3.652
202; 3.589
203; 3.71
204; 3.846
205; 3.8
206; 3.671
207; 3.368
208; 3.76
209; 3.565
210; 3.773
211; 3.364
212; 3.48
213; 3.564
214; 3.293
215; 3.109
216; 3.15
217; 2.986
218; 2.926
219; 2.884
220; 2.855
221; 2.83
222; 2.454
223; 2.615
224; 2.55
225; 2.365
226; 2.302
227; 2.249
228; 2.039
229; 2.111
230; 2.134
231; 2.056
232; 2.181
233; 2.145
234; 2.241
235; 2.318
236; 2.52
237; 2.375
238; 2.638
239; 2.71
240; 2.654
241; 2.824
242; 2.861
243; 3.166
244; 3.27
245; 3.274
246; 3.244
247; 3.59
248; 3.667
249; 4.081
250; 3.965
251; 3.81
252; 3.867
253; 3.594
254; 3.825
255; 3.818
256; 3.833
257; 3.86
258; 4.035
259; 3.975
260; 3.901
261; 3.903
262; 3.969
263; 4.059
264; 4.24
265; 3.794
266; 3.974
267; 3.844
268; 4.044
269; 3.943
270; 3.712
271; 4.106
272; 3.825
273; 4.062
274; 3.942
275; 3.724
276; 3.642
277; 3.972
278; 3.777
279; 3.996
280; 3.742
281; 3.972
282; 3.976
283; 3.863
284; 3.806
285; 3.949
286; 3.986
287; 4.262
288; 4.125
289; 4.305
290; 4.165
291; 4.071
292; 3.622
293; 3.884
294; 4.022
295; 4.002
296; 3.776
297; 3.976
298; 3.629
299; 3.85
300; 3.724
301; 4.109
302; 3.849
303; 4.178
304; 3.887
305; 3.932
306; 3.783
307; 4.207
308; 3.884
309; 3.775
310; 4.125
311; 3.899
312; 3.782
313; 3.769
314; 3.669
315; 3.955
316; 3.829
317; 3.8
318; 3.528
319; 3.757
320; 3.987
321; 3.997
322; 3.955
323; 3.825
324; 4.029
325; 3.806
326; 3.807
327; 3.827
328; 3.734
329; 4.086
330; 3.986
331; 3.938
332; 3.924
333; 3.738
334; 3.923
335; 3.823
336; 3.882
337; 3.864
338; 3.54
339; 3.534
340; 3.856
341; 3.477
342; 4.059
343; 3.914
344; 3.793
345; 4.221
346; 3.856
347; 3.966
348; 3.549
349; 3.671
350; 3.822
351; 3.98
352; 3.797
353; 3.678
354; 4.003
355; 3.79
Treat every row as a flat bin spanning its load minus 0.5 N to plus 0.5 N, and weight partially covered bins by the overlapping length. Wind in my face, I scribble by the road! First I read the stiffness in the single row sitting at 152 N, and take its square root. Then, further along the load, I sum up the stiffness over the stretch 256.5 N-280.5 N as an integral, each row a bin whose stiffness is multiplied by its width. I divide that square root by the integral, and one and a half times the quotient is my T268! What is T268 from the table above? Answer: 0.0306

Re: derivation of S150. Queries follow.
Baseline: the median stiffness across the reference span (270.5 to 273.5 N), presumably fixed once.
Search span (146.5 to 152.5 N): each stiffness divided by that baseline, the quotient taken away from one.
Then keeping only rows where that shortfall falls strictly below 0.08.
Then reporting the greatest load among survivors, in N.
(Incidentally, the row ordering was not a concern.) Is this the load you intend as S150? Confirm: 151 N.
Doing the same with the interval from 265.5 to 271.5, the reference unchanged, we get 271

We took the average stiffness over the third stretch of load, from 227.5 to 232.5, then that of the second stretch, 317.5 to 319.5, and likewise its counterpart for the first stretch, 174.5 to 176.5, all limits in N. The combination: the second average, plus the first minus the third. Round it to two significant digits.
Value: 5.4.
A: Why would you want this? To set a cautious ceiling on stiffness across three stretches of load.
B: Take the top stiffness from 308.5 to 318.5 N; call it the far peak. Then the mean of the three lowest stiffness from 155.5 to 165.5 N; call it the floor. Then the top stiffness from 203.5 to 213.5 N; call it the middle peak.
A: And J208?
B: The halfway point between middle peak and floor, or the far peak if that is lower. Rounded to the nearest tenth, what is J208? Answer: 3.7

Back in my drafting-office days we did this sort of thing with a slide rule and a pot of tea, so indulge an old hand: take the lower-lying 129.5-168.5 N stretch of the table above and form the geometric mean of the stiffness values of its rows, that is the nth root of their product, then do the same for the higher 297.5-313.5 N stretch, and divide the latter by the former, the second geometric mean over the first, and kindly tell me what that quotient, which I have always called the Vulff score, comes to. 0.98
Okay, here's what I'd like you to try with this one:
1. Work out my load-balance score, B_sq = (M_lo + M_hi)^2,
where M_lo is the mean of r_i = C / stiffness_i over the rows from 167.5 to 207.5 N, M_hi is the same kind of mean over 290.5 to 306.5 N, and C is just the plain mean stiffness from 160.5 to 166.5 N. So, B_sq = 3.8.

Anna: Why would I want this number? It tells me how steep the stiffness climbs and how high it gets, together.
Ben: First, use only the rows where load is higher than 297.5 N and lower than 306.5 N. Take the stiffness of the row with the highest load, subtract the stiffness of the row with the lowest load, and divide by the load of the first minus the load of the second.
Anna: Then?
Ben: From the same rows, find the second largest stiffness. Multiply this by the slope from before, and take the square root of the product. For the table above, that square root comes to 0.28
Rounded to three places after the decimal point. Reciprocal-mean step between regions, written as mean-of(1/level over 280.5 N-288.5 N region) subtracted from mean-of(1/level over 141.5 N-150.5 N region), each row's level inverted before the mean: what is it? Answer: 0.000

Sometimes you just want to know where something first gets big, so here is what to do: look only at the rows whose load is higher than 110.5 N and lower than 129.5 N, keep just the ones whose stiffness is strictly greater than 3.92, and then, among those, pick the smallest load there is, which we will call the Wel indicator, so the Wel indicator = 111 N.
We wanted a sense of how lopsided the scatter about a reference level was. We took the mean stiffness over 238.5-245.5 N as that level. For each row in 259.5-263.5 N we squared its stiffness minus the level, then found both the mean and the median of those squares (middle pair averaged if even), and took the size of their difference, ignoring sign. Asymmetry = 0.046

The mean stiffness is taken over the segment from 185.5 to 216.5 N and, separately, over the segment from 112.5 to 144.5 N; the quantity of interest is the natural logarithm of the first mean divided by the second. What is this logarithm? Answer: -0.19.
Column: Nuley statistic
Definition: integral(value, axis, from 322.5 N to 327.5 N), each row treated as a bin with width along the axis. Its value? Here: 19.3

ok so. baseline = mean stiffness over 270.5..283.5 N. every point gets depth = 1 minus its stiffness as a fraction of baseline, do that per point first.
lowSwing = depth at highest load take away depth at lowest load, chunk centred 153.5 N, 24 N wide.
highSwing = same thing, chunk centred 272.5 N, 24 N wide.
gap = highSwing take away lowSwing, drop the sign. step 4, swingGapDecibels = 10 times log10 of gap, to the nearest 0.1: -14.8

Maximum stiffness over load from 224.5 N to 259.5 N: 4.081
